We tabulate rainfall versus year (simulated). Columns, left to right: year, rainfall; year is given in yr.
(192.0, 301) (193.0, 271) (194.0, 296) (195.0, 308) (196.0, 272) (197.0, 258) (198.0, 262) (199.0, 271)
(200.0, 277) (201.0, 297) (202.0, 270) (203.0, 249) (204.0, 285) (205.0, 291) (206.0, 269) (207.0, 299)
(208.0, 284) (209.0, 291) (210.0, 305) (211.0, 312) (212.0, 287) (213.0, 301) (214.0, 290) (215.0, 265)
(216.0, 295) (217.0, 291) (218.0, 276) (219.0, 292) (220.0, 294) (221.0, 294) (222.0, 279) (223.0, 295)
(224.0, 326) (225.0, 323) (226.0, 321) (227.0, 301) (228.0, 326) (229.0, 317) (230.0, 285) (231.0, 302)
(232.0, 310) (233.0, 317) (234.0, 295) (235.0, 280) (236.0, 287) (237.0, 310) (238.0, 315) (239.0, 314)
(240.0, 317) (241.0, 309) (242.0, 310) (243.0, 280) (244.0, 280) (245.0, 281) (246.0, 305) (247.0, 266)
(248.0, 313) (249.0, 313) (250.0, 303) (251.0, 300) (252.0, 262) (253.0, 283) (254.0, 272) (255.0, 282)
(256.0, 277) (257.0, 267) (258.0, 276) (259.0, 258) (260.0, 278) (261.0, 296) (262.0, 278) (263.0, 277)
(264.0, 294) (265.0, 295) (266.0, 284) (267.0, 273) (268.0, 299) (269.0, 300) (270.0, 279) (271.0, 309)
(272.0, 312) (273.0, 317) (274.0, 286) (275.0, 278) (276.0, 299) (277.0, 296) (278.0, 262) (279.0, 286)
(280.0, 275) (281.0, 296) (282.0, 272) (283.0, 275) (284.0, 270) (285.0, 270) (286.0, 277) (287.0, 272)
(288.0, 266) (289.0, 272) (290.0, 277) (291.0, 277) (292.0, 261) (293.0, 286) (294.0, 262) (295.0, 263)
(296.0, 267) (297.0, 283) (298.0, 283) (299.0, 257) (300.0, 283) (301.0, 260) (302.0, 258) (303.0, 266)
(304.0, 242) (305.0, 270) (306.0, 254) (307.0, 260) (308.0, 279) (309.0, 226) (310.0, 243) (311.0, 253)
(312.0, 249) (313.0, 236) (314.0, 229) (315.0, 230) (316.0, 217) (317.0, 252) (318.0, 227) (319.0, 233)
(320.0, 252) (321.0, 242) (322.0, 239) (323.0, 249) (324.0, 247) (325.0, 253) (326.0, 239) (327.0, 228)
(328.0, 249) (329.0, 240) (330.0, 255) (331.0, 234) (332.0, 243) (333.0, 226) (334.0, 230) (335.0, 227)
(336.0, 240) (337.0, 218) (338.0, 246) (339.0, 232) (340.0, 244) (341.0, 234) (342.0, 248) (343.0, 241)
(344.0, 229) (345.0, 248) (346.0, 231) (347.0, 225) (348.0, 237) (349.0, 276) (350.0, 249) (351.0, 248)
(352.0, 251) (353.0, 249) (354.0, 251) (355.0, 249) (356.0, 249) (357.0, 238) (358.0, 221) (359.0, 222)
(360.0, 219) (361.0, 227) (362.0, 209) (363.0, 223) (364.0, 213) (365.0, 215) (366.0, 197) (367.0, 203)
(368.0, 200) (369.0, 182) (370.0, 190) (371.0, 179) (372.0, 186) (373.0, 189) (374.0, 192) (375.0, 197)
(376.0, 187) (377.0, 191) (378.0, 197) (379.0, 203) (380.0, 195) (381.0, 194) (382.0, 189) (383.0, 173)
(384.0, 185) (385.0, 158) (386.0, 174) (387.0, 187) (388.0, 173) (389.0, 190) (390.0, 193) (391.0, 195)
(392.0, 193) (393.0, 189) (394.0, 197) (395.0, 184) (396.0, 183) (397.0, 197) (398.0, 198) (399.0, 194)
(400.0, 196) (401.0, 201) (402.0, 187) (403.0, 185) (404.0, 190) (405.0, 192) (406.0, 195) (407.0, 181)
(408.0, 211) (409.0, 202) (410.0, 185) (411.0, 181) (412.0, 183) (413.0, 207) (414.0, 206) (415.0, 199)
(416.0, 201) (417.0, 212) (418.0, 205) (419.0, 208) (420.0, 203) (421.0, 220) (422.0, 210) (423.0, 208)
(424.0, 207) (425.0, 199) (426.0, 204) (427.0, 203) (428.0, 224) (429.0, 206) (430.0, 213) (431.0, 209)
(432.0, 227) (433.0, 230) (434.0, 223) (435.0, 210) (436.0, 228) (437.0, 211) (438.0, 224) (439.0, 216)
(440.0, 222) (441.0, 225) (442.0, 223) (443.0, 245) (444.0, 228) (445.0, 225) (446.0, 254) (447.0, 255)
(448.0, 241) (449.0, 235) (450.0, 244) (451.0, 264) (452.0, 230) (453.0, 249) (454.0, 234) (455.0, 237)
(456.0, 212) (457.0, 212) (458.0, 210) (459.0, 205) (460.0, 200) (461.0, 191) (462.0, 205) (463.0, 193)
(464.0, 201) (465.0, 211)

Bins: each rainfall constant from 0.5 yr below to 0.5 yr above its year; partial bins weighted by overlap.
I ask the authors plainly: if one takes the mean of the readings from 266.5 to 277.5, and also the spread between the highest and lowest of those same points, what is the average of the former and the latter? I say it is 170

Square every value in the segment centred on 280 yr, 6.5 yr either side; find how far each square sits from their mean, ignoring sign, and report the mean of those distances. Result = 5412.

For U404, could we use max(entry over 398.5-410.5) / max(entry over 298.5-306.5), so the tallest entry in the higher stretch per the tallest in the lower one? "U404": 0.75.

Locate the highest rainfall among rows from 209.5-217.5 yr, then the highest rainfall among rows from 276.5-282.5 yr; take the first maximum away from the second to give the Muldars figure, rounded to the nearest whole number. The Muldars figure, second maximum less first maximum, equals -16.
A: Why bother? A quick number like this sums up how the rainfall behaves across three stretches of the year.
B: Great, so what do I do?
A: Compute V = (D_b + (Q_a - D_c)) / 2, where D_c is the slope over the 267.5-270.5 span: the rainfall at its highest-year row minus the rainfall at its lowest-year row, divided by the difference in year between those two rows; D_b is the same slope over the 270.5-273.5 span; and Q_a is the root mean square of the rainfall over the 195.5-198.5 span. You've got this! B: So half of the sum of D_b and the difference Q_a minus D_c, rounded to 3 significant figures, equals 139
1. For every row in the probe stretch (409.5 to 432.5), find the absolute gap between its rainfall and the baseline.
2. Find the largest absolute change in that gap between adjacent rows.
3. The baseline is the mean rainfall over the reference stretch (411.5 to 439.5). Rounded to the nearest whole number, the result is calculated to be 24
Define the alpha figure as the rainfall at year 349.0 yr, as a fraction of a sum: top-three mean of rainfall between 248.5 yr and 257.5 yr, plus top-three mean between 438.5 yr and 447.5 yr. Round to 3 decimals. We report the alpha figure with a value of 0.496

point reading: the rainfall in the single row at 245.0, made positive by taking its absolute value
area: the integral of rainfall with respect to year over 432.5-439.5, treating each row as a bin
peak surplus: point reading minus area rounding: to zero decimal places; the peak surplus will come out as -1261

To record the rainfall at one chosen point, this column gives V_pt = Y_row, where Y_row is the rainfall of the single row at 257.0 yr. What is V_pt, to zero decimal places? 267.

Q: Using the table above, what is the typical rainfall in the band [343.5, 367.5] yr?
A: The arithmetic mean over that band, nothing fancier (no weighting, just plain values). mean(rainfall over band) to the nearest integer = 232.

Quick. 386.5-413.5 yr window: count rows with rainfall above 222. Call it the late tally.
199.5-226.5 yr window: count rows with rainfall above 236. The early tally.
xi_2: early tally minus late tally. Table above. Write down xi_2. 27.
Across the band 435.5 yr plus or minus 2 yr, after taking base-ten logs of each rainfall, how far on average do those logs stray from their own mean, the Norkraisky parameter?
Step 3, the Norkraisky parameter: 0.015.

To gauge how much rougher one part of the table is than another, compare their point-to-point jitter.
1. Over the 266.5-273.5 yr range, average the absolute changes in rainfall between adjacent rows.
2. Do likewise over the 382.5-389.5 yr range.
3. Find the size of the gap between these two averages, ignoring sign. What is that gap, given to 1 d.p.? 2.2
